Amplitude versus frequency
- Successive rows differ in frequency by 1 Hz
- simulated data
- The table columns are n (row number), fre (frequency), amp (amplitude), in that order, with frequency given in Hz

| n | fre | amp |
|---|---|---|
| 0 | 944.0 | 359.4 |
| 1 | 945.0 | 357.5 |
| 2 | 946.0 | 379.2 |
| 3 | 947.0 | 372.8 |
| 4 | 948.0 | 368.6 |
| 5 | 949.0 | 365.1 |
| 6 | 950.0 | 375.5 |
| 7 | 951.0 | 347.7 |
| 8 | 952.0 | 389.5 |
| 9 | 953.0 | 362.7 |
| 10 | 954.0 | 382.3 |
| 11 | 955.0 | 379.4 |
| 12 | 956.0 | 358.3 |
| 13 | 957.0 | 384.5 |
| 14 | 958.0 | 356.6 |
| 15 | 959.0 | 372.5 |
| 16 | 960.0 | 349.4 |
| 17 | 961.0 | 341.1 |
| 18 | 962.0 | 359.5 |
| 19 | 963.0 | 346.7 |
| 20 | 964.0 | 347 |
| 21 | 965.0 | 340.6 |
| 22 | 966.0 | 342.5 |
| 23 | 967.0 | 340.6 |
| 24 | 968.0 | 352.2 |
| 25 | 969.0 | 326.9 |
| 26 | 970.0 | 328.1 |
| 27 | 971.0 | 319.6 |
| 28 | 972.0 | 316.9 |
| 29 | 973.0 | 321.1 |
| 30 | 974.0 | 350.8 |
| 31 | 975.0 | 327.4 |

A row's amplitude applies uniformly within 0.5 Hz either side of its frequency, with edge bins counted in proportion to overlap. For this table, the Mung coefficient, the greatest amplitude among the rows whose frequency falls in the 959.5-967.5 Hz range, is 359.5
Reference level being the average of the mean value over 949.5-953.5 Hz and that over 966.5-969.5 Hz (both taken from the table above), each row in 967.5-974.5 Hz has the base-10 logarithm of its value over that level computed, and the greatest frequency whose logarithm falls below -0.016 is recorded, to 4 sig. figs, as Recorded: 973.0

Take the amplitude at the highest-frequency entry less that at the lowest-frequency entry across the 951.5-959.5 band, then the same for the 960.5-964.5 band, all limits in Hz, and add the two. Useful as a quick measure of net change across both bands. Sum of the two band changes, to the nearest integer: -11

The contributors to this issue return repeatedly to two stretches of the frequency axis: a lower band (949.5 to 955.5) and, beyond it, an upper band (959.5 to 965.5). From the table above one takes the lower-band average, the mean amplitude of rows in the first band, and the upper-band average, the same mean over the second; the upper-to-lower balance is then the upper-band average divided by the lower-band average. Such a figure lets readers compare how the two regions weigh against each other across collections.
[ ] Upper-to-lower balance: 0.93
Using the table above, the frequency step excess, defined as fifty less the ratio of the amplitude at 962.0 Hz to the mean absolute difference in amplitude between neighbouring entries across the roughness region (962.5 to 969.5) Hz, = 4.5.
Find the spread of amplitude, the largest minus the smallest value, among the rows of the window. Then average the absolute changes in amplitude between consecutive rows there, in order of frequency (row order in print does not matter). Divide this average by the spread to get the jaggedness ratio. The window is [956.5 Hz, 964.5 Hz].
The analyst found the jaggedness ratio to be 0.35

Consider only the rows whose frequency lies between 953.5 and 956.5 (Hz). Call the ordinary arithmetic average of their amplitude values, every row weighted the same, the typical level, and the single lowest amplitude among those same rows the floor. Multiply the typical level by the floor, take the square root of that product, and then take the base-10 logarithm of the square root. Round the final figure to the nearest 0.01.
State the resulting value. 2.56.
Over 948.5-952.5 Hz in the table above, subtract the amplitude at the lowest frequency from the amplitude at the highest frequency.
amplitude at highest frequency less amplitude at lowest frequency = 24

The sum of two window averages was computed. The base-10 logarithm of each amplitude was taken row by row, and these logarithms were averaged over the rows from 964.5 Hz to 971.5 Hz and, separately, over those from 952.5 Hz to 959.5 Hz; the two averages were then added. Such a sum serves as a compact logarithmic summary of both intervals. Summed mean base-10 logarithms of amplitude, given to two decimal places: 5.09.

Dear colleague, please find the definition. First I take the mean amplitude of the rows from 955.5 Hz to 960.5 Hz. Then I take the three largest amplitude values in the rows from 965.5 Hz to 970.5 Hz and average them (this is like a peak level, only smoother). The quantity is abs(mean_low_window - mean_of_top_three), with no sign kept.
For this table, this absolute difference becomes 19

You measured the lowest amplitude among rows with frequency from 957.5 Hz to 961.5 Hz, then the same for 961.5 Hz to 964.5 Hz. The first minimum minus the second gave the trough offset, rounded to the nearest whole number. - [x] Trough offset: -6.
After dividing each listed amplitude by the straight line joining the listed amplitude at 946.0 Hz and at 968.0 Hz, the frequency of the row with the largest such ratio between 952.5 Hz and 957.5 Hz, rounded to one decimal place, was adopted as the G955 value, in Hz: 957.0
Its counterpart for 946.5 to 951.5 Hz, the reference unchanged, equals 950.0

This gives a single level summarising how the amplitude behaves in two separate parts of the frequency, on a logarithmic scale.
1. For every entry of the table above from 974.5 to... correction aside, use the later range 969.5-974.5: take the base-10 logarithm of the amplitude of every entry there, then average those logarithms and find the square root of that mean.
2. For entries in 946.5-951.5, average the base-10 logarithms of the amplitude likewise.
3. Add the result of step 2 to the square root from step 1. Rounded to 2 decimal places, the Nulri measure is 4.15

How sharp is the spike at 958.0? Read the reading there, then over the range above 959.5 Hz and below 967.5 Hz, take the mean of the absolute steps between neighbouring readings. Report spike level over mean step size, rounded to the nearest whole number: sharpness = 50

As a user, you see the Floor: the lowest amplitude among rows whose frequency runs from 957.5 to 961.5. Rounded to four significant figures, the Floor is 341.1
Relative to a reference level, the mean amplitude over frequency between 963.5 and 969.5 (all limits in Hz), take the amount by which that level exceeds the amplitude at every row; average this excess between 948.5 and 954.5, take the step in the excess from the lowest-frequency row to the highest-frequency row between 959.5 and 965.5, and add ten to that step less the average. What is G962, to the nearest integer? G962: 48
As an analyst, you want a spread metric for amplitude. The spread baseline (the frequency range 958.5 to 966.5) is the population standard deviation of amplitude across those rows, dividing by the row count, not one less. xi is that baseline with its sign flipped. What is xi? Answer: -10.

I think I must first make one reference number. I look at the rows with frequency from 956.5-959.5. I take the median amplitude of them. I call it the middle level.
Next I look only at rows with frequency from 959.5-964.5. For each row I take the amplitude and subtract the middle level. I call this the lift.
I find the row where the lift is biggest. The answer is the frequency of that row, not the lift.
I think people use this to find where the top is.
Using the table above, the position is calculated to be 962.0 Hz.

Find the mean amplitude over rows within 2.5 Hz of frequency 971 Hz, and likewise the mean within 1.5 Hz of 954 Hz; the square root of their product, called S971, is 348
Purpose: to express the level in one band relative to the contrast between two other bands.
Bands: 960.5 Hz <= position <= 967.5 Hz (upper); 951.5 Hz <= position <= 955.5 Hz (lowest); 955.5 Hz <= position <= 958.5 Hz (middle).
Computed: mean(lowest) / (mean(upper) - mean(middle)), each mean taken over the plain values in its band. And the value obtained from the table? -18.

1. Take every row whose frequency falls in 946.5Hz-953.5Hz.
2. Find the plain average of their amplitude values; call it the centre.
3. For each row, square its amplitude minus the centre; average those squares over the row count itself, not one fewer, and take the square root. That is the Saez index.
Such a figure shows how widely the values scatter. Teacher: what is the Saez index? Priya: 12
